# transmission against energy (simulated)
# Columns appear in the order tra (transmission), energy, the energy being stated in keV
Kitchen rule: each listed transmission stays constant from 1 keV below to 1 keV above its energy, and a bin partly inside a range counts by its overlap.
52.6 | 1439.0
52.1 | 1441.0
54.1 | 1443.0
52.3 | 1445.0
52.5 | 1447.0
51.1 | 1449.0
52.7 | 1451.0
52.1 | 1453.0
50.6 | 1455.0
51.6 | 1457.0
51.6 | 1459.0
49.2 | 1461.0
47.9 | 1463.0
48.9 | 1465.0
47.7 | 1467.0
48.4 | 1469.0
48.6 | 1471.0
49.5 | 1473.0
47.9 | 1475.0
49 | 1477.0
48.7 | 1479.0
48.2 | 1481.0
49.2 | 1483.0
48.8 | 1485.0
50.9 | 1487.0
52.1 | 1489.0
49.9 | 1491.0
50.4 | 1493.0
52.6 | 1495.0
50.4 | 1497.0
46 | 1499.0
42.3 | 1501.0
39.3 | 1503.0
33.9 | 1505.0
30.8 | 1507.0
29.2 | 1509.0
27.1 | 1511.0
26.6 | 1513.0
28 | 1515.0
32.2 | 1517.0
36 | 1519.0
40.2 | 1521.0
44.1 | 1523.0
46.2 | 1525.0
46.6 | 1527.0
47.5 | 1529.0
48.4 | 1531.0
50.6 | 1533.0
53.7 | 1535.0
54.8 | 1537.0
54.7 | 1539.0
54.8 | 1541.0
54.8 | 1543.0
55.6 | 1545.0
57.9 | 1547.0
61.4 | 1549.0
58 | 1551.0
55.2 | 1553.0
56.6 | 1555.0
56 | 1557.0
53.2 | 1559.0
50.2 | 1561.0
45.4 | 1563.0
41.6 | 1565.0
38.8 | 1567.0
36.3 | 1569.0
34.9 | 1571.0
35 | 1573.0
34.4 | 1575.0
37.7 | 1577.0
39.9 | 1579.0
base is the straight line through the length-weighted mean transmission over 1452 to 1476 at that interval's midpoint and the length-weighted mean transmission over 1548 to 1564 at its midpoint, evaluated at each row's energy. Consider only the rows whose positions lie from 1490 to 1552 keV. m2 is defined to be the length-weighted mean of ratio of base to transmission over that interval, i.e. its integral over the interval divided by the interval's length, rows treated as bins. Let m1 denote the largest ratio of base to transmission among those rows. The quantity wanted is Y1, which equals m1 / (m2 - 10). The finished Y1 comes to -0.22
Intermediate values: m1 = 1.96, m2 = 1.23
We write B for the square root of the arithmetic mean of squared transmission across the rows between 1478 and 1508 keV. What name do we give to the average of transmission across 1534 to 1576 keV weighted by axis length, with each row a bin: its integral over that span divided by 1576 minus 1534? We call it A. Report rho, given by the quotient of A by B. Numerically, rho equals 1.06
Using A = 50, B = 47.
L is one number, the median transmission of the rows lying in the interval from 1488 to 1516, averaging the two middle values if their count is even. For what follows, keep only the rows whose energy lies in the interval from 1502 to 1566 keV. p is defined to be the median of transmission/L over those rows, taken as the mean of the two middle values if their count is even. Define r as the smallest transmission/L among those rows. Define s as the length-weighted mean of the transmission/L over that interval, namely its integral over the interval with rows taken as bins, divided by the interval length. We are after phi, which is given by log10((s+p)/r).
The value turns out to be 0.548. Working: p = 1.175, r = 0.7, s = 1.13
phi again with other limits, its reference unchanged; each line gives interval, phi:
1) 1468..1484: 0.308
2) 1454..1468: 0.316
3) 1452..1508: 0.497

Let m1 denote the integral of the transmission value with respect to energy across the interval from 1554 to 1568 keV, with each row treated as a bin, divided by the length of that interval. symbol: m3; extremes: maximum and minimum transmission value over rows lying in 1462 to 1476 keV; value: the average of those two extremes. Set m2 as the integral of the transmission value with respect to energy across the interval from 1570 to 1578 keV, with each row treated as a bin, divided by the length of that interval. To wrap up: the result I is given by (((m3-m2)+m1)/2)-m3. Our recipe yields -17.6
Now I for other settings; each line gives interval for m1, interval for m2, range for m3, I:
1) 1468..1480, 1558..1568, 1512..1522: -15.3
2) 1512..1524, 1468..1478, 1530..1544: -32.9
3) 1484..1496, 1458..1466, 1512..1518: -14.0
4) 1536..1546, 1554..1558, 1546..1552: -30.5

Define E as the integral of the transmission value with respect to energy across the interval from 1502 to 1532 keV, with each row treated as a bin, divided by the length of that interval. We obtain 37.1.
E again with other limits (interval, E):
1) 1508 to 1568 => 46.8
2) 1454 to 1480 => 49.2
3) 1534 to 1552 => 56.2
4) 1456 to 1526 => 44.1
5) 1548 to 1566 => 53.1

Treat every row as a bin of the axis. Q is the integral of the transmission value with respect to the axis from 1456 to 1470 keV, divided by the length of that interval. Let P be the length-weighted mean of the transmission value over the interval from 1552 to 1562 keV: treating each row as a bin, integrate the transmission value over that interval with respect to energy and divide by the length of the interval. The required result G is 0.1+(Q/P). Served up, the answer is 1.01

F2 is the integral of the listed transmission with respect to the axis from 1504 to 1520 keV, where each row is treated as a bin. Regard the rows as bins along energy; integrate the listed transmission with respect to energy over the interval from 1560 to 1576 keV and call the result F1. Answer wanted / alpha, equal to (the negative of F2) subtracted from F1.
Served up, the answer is 1121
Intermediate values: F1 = 633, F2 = 488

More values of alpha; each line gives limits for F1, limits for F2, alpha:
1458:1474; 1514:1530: 1425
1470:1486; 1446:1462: 1603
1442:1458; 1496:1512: 1432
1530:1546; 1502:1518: 1349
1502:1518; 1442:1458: 1328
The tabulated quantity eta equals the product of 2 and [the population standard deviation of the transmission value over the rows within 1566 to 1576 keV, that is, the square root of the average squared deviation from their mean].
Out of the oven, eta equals 3.2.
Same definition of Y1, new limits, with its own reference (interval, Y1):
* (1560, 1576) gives -0.19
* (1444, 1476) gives -0.12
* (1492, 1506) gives -0.17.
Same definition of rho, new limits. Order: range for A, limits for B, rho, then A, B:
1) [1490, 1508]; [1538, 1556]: 0.78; 44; 57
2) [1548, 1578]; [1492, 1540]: 1.07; 46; 43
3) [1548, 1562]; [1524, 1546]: 1.08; 56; 52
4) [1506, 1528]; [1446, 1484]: 0.71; 35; 50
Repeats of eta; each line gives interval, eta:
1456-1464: 3.2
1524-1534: 3.1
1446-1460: 1.4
